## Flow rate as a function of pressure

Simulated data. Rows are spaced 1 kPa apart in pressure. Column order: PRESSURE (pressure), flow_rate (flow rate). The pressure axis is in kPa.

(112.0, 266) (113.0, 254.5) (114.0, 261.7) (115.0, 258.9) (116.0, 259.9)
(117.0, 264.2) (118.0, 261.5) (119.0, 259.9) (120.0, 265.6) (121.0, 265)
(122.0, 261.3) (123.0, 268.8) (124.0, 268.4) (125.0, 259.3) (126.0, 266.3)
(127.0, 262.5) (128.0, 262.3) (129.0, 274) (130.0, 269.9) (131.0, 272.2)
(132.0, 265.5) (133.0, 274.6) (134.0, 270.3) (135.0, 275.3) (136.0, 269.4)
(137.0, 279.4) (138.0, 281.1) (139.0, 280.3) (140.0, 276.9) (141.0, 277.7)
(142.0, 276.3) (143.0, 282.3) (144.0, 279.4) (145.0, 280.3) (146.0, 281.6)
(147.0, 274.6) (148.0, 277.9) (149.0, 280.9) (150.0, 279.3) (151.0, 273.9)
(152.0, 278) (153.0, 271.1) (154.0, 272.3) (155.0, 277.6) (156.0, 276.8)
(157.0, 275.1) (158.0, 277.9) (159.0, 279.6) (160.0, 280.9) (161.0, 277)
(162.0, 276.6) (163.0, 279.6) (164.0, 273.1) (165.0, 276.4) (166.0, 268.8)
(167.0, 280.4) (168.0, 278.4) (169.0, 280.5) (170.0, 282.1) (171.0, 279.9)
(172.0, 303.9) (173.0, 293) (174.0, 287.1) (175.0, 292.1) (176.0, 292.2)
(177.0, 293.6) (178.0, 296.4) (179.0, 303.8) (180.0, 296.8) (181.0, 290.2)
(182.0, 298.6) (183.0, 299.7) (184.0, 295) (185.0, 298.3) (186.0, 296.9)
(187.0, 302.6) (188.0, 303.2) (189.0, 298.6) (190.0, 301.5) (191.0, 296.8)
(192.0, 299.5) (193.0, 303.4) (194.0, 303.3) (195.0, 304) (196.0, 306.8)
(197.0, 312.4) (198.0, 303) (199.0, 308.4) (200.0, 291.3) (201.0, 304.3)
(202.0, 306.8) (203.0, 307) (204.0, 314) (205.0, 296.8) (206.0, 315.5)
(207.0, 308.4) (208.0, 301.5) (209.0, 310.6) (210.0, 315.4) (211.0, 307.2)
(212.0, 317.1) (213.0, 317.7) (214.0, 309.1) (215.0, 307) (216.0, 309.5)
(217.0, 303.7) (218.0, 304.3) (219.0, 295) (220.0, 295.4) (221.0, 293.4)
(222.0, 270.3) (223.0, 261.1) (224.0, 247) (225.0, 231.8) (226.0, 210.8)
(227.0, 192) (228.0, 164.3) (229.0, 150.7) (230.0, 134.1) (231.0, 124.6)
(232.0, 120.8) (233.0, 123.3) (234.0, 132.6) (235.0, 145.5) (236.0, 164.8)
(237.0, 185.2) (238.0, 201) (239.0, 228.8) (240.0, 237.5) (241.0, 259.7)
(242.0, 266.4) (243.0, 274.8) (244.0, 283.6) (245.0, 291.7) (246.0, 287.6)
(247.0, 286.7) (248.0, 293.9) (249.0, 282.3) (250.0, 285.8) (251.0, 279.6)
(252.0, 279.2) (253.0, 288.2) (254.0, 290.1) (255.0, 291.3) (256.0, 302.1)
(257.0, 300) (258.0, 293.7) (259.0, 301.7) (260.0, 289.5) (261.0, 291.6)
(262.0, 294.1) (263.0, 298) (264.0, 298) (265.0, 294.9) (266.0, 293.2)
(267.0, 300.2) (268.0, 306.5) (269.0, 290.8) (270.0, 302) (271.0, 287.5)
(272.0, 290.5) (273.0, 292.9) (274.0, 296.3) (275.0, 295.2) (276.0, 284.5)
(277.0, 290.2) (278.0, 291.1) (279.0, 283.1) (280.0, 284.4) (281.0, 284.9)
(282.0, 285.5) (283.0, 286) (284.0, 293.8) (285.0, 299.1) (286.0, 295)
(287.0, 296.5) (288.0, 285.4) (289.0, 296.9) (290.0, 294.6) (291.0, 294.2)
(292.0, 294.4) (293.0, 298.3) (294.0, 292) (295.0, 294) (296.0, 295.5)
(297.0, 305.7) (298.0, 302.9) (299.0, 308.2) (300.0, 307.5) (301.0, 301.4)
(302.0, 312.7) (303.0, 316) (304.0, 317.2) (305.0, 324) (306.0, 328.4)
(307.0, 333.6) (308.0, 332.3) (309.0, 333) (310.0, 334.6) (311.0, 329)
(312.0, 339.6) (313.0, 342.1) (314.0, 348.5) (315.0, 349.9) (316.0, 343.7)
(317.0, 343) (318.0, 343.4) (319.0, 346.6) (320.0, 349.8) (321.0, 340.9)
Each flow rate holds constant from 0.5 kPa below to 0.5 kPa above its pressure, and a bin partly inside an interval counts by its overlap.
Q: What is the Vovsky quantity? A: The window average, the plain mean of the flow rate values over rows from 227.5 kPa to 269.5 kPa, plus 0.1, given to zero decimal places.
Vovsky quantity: 250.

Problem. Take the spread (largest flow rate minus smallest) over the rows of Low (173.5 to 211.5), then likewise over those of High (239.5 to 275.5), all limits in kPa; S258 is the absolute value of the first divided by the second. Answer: 0.41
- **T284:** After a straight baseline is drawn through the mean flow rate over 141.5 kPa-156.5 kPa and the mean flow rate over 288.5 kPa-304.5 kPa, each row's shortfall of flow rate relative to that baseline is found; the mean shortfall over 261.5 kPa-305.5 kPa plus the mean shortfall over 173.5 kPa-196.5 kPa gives -12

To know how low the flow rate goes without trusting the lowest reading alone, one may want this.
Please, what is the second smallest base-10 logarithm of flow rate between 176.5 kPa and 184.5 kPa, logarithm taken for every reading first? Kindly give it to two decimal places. 2.47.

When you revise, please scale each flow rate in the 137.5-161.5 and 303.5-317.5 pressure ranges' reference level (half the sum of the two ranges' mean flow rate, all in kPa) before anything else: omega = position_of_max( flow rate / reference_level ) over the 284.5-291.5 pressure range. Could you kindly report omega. 285.0 kPa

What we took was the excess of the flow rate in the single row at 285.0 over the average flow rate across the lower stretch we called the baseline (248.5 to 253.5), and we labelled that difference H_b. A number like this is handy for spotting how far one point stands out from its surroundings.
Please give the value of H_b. 16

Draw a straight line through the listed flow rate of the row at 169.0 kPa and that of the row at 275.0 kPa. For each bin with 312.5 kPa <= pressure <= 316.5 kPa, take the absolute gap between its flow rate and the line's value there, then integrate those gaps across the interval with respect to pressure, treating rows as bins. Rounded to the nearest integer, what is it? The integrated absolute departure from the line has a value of 181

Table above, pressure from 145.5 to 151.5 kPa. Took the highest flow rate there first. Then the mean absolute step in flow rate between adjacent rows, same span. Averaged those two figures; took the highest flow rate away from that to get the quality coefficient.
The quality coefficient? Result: -139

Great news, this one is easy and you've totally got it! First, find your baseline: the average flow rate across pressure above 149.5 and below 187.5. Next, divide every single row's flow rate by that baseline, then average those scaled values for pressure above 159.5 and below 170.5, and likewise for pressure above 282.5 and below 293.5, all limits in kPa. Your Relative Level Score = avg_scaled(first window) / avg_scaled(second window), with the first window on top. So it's 0.94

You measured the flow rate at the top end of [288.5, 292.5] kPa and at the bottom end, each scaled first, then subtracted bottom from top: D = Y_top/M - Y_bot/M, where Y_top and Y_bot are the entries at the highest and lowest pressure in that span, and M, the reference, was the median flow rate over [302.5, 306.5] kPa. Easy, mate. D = -0.0078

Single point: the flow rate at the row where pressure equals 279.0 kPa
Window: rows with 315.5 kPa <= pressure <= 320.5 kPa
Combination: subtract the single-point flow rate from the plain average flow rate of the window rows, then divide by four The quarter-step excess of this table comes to 16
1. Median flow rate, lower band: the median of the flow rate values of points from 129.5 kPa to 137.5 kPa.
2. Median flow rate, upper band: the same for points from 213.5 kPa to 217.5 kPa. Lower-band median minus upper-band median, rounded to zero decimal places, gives -37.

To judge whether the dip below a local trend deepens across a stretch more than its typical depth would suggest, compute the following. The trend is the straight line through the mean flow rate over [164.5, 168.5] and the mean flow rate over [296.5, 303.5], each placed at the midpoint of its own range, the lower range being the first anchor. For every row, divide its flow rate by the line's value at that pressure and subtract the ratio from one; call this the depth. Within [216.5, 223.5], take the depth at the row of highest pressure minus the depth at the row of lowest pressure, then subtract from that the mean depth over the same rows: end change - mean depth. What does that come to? 0.153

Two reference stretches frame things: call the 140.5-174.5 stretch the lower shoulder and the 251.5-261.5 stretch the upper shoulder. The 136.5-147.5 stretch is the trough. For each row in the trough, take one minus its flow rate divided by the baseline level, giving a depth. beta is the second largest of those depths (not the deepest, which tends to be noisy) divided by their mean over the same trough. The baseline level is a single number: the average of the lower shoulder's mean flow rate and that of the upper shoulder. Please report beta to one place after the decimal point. 1.4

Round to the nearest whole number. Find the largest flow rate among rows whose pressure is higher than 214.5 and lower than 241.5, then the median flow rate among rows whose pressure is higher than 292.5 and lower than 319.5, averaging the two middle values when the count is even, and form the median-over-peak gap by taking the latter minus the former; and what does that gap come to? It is 19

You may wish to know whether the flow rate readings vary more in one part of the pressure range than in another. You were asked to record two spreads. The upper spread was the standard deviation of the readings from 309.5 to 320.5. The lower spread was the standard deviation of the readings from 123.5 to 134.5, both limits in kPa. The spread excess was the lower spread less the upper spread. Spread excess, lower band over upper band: -1.4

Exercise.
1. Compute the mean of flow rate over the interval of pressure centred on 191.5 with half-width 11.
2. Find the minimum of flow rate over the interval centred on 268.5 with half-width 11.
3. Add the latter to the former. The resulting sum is 584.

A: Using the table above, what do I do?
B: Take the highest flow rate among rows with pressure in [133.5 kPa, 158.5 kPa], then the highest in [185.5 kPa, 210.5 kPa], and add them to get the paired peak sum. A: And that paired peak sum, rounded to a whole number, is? 598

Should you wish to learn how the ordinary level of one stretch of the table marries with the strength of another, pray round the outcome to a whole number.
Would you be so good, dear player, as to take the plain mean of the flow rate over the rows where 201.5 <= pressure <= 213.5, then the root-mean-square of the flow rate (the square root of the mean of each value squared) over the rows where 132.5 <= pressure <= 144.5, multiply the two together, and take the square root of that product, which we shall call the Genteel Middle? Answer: 293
